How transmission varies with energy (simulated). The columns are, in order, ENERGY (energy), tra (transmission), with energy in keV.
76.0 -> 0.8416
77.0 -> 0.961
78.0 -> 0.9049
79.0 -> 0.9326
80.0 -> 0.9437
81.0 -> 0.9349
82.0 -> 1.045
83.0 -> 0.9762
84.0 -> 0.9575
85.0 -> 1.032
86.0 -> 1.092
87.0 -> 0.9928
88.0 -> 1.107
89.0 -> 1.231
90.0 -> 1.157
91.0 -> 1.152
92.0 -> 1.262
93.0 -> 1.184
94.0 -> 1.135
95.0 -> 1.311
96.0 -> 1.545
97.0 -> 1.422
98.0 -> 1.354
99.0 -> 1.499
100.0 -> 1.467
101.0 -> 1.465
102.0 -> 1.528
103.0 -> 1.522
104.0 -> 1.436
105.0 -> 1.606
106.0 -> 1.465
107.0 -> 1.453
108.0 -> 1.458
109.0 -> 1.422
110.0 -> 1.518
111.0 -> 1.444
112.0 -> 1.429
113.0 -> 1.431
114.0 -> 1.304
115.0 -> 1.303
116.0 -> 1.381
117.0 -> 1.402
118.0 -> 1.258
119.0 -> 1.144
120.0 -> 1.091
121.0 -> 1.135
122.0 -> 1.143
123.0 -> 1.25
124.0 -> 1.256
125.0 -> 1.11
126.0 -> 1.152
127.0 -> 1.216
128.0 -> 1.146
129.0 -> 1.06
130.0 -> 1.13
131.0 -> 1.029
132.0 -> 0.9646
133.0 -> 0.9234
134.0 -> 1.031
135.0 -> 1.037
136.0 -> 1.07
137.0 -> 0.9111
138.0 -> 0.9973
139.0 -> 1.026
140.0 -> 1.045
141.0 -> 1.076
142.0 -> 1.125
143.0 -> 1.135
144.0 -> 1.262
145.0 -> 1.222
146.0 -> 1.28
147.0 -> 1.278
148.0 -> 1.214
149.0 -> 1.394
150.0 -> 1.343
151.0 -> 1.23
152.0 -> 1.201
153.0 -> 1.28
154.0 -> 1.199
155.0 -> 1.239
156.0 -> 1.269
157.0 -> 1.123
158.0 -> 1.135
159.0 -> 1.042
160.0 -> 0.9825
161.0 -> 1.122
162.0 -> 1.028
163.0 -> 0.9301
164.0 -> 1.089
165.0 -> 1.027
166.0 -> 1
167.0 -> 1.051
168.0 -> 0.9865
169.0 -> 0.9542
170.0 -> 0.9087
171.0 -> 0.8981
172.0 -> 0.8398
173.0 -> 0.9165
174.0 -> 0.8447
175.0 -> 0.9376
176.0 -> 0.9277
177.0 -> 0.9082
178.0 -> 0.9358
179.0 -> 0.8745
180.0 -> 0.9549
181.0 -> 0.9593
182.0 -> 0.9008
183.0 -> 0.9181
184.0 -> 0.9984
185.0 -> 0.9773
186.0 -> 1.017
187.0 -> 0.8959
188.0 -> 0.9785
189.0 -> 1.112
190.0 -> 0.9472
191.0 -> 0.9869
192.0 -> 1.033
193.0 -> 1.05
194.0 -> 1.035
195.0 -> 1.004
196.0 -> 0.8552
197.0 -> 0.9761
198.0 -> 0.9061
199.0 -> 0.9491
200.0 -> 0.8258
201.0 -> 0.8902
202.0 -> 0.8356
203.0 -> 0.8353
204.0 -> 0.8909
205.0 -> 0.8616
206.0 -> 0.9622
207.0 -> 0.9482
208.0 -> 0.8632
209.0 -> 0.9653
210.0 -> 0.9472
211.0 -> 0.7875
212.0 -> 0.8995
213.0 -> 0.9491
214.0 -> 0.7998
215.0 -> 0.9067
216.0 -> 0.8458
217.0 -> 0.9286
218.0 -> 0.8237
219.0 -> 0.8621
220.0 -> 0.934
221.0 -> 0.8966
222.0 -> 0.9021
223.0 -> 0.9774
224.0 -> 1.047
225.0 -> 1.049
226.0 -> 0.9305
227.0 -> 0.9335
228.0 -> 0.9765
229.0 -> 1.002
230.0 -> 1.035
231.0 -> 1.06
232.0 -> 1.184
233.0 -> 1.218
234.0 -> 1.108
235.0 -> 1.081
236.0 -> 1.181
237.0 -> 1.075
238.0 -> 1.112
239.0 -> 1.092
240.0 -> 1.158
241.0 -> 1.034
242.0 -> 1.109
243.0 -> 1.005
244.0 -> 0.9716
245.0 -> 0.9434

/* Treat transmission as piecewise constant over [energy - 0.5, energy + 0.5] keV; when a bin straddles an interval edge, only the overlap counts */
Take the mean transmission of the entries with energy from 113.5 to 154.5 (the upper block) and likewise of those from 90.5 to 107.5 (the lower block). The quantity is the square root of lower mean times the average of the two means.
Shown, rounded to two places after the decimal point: 1.34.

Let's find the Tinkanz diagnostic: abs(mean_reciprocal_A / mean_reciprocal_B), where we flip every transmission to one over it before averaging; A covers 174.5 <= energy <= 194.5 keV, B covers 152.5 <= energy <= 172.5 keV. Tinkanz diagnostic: 1.1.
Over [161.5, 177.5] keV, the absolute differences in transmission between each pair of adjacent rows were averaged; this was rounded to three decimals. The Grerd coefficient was 0.059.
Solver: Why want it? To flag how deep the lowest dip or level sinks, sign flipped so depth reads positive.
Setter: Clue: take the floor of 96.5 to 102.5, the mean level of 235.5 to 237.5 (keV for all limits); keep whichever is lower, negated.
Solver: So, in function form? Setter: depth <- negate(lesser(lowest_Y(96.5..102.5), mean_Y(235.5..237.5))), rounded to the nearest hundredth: -1.13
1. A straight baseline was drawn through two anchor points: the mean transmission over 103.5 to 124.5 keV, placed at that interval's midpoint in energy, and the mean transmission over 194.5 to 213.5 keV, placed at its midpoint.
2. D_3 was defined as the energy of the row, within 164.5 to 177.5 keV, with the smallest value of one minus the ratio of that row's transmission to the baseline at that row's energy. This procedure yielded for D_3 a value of 167.0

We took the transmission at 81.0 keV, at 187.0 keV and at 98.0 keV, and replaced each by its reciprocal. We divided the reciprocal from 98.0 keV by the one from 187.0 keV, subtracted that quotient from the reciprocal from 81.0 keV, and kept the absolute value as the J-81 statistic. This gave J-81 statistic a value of 0.41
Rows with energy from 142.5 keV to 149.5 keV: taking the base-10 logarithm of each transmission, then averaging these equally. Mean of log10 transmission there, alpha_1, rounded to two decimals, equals 0.10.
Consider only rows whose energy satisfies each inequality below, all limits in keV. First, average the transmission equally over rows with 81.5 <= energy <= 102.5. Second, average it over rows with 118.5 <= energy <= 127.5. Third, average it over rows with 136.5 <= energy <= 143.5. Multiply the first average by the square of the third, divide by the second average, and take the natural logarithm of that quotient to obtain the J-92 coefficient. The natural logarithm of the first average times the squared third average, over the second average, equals 0.14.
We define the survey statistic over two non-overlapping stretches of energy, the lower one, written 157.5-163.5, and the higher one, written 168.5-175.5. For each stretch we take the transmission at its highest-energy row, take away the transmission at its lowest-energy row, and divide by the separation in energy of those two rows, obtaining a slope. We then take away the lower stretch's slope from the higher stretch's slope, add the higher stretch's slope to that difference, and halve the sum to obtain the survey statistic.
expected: 0.018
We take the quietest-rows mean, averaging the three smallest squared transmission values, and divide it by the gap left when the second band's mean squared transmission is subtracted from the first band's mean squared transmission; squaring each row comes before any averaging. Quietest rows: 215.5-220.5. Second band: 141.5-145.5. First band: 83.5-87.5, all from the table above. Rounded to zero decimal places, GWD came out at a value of -2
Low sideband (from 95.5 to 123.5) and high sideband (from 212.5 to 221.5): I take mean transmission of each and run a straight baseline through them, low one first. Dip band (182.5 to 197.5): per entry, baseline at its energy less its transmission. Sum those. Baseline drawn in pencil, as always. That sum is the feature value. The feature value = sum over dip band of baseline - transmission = 0.4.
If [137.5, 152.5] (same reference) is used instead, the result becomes 0.5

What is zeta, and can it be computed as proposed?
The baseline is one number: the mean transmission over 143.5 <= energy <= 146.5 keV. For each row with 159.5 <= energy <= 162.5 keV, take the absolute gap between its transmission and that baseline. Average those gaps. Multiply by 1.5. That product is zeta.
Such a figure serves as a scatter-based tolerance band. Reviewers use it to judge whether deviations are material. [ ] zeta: 0.32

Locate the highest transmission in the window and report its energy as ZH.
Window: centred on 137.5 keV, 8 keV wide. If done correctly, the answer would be 141.0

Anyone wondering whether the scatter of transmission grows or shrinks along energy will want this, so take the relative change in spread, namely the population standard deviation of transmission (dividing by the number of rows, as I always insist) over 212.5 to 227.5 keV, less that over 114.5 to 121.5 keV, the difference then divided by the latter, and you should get -0.40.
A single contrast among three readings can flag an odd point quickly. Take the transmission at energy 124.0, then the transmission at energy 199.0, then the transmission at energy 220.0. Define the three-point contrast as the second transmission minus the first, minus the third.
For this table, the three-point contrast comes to -1.24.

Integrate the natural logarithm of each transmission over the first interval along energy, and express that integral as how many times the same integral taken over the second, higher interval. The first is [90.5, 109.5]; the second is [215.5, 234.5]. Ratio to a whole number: -16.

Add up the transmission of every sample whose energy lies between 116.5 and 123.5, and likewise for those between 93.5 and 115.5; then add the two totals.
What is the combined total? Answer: 40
